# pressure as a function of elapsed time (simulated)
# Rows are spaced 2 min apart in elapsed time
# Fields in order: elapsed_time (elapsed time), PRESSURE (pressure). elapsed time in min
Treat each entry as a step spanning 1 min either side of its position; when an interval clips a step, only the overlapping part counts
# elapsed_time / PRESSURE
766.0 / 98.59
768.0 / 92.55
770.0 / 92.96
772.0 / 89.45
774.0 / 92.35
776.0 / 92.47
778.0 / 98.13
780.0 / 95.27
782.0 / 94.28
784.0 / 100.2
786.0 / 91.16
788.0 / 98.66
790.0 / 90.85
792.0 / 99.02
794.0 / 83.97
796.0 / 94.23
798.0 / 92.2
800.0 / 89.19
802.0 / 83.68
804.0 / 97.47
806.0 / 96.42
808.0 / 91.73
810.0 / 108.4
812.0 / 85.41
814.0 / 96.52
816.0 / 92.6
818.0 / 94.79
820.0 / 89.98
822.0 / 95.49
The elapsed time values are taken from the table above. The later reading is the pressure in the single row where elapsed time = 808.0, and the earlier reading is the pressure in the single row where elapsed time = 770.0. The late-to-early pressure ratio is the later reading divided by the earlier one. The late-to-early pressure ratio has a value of 0.99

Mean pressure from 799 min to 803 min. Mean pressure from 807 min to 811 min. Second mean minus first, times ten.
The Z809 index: 136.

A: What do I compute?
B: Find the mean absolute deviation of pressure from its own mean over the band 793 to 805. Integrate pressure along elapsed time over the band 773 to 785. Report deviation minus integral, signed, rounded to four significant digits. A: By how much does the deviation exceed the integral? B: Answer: -1141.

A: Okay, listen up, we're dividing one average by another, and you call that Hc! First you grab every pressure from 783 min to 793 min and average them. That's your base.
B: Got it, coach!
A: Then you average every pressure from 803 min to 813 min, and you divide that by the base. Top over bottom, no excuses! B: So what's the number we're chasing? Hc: 1.00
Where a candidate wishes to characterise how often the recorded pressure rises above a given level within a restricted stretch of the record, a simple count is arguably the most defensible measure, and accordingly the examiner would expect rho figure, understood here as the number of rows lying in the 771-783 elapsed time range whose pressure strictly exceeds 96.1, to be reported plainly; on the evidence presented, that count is 1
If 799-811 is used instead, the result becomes 3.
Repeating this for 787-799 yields 2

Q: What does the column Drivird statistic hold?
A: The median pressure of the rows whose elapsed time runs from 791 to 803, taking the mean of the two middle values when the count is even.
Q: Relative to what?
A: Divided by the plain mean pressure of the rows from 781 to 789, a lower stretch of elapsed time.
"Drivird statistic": 0.94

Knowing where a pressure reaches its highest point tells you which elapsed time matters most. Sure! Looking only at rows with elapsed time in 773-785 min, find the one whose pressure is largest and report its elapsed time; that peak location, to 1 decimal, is 784.0 min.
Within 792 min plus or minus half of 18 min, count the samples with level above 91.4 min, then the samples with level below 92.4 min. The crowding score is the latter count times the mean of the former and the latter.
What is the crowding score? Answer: 25.0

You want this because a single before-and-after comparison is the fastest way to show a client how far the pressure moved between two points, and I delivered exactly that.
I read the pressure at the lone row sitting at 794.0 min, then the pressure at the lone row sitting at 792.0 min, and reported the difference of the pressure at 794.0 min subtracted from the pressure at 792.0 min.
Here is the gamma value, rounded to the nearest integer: 15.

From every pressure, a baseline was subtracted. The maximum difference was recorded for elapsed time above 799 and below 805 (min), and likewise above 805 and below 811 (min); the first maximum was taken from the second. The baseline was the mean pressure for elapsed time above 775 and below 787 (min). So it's 11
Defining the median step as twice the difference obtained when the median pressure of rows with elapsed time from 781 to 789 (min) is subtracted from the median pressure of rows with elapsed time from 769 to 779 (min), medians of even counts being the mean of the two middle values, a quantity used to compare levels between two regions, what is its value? -8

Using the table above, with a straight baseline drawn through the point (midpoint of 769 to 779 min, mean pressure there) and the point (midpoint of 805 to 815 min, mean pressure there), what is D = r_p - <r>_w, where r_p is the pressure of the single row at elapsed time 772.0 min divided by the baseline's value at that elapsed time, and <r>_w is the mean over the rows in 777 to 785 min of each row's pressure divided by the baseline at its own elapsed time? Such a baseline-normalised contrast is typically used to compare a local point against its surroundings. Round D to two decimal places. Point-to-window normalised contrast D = -0.07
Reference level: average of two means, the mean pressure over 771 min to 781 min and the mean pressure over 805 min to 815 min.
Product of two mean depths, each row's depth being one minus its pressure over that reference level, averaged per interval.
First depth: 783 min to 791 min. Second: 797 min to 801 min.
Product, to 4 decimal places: -0.0003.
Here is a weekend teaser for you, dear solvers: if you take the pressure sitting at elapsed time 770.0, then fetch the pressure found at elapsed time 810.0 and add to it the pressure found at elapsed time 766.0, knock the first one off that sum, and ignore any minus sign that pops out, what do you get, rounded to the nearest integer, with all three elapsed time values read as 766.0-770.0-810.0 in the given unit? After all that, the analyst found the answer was 114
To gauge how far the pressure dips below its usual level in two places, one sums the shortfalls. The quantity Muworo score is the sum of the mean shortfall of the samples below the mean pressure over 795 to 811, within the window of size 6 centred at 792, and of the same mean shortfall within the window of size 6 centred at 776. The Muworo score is 2.7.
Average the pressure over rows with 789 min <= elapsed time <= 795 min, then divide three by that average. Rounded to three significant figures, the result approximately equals 0.0329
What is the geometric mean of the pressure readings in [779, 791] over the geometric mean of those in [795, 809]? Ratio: 1.03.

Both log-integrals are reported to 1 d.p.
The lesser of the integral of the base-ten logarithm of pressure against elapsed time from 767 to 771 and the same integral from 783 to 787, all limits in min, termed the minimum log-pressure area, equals 7.9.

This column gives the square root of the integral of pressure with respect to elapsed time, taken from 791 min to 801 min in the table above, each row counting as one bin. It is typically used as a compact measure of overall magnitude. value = 30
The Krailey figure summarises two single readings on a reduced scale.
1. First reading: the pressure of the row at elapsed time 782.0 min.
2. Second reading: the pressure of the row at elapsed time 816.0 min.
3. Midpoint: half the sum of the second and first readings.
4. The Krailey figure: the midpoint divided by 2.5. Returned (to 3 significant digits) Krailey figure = 37.4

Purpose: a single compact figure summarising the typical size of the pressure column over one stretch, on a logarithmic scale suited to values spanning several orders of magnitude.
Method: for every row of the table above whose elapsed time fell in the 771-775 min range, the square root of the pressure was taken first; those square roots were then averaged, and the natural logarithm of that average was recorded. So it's 2.255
